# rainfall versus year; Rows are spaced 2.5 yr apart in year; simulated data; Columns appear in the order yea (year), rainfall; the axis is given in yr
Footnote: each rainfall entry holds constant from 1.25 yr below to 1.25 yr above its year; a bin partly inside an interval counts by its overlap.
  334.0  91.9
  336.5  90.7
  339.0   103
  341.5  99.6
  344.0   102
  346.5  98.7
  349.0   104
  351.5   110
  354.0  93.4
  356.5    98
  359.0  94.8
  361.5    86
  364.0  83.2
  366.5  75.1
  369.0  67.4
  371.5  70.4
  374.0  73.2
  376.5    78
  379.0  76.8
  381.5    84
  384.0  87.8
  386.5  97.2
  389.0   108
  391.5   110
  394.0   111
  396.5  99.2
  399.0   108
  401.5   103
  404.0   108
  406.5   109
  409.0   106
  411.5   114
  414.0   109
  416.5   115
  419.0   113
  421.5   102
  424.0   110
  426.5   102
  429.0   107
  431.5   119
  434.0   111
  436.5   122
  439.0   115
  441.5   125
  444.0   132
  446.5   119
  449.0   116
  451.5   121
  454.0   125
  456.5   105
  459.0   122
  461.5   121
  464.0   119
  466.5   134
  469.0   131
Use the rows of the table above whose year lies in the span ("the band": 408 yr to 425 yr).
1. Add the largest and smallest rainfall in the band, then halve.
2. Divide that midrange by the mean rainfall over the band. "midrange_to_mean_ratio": 0.99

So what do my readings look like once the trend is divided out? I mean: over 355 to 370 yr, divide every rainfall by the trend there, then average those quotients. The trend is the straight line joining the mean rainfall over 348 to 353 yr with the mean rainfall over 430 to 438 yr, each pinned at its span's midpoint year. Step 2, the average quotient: 0.78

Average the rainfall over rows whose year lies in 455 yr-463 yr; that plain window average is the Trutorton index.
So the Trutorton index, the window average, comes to 116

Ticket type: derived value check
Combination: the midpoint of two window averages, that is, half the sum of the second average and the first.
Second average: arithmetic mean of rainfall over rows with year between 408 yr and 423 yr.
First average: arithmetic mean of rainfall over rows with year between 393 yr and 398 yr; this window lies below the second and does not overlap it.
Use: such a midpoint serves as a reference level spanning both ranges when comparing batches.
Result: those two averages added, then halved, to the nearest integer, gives 107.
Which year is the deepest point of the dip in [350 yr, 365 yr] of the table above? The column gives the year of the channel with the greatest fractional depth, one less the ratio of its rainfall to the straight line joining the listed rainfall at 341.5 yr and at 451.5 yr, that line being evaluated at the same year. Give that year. 364.0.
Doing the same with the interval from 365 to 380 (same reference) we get 369.0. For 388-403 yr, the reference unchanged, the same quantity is 396.5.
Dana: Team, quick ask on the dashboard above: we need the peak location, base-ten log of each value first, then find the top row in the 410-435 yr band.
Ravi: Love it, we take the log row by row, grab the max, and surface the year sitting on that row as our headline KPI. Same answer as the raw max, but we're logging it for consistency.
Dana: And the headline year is 431.5 yr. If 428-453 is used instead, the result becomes 444.0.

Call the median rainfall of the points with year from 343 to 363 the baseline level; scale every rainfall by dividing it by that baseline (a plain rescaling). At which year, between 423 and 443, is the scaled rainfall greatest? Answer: 441.5 yr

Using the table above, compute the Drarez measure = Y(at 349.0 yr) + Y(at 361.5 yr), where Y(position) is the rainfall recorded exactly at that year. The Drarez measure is 190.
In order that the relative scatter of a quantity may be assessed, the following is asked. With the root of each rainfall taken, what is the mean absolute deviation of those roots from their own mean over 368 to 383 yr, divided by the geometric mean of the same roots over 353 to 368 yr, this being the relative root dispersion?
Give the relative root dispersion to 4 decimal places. 0.0285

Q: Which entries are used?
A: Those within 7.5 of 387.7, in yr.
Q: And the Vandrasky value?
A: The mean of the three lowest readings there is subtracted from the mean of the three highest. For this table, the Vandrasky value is 20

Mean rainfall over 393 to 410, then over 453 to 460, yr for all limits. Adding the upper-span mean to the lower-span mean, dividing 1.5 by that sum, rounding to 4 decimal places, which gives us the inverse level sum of 0.0067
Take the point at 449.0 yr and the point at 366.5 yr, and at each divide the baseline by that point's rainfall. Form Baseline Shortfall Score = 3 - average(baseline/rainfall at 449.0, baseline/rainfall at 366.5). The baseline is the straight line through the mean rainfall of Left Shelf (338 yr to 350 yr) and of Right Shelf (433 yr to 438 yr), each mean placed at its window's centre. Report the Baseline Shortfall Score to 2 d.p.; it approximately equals 1.79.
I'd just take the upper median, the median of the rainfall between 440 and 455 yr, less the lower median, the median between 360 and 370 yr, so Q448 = 44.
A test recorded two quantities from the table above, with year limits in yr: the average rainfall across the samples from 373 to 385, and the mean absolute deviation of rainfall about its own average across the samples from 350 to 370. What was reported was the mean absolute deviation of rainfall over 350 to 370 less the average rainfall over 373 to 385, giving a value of -69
